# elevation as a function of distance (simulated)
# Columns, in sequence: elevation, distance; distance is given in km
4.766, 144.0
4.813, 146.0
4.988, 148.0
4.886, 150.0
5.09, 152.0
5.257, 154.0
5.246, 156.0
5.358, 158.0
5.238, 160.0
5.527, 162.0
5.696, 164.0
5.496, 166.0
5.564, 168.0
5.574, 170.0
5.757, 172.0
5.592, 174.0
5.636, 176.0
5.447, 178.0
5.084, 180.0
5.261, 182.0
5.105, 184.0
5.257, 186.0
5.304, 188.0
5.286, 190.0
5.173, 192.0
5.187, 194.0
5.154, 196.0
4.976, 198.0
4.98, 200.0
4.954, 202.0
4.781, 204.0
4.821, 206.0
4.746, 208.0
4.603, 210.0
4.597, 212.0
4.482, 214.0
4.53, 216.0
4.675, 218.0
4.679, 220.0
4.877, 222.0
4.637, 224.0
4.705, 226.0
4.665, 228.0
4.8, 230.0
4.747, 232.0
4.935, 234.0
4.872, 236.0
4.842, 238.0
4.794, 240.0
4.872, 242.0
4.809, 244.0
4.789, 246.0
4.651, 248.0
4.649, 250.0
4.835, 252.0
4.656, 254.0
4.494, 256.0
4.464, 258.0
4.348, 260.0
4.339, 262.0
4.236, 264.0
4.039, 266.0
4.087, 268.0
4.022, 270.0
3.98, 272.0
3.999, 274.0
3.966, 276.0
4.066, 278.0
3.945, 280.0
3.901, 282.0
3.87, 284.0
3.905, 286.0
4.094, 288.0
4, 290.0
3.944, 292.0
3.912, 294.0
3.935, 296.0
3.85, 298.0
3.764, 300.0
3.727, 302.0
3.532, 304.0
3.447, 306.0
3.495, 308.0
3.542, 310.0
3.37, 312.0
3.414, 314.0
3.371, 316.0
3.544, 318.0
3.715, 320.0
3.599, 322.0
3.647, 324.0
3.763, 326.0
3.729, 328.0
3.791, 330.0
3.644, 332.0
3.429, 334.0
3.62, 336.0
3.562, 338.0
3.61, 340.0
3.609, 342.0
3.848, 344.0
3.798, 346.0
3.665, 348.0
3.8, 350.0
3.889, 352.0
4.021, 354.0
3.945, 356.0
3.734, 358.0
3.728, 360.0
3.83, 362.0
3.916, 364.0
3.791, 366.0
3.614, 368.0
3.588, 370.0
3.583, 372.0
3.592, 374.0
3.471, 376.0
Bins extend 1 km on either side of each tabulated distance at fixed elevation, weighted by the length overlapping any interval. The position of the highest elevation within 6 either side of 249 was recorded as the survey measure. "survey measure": 252.0 km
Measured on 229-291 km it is 234.0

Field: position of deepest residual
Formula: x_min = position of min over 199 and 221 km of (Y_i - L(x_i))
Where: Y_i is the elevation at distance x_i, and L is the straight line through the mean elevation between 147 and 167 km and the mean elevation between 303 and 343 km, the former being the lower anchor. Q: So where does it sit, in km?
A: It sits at 214.0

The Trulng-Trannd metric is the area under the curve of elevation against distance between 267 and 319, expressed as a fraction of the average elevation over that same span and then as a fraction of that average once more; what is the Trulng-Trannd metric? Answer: 13.7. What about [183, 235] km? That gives 10.7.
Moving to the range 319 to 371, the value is 14.0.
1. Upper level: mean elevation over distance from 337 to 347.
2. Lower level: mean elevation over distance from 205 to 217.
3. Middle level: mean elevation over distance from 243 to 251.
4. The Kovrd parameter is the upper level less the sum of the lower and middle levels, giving -5.7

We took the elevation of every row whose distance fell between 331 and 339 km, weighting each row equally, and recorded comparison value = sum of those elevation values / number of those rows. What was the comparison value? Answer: 3.6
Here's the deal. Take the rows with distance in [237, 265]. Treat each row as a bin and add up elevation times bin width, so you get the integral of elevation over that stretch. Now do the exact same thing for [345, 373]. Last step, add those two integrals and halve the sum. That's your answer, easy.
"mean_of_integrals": 118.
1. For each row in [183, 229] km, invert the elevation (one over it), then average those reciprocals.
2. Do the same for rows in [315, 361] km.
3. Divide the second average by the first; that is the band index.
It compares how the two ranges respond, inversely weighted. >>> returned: 1.32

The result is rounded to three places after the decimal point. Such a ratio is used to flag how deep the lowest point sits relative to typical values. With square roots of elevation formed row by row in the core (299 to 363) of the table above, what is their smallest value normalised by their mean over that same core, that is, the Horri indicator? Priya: 0.960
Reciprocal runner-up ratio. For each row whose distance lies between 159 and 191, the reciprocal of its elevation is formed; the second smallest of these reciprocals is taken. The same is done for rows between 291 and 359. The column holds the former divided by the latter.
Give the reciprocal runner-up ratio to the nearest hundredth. 0.69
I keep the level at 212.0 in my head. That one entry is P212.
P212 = 4.597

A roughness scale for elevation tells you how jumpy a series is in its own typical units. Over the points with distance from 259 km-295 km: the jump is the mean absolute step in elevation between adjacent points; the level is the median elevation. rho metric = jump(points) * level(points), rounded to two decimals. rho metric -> 0.29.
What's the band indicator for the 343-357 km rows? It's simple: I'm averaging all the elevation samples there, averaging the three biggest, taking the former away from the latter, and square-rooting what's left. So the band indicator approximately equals 0.32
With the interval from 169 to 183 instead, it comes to 0.43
